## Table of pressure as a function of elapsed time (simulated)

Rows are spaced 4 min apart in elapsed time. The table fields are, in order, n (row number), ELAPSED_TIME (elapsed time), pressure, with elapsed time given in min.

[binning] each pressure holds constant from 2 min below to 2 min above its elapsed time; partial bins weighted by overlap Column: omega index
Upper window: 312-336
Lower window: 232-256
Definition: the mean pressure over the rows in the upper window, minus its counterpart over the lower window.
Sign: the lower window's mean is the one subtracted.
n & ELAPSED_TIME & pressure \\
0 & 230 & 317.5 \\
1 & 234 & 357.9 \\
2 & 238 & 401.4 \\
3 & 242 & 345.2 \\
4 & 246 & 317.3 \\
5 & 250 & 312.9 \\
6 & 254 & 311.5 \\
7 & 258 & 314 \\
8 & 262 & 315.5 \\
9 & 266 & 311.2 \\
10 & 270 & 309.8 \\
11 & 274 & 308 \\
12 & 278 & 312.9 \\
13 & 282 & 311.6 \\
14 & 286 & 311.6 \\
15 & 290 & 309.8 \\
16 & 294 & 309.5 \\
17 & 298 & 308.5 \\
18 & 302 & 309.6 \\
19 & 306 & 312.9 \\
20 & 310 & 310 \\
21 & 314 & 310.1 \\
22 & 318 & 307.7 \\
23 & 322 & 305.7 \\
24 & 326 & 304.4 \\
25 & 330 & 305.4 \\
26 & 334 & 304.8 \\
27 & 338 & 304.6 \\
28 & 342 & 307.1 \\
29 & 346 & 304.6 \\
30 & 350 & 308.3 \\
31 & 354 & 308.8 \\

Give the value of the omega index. -34.7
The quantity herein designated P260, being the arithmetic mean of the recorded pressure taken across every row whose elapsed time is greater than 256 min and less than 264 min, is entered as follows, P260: 315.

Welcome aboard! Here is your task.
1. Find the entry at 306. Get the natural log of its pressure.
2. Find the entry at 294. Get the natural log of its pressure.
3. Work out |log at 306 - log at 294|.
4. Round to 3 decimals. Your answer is 0.011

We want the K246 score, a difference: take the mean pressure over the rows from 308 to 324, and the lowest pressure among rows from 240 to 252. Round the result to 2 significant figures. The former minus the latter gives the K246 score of -4.5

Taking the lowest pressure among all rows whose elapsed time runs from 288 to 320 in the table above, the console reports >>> 307.7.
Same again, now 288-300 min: 308.5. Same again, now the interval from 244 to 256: 311.5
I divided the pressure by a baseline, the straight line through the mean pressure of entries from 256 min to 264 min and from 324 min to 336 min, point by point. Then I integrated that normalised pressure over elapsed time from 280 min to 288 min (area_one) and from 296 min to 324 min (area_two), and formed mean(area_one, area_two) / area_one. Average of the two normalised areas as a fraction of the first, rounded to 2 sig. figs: 2.3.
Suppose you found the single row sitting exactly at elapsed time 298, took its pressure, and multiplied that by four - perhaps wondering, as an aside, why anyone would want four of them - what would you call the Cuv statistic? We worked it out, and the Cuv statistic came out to 1234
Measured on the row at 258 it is 1256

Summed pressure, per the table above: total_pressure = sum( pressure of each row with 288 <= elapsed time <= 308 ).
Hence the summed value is 1550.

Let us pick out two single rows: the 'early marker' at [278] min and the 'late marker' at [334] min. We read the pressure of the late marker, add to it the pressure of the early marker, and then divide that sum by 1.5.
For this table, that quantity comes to 412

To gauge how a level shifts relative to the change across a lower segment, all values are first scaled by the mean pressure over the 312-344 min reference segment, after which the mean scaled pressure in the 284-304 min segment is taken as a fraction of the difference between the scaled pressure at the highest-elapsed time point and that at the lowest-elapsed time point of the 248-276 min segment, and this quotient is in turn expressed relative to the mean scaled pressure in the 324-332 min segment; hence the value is -63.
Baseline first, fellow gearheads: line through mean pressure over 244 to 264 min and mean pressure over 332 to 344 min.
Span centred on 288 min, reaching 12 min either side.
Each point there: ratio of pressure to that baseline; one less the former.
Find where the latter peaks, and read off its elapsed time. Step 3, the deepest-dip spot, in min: 298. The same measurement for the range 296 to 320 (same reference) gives 298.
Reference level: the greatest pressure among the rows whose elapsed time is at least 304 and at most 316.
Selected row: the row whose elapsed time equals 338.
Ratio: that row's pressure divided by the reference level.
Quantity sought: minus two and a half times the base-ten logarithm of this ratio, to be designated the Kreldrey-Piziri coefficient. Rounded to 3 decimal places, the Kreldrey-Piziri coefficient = 0.029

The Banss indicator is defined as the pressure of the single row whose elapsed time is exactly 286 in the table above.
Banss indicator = 311.6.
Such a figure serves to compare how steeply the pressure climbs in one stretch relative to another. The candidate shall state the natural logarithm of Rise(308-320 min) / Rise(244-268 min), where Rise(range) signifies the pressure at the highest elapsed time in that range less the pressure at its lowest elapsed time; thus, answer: -1.0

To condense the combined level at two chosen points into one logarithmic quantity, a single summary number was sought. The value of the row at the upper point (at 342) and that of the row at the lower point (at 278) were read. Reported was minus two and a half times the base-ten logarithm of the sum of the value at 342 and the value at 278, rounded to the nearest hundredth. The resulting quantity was -6.98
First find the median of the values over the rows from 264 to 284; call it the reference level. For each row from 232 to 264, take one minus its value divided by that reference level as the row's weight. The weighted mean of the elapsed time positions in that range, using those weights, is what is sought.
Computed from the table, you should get 239.0 min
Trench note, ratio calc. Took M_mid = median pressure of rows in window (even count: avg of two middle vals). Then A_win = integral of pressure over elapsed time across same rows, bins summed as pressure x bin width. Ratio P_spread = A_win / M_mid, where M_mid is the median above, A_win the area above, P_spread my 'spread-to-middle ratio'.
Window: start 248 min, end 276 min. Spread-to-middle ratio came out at 28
